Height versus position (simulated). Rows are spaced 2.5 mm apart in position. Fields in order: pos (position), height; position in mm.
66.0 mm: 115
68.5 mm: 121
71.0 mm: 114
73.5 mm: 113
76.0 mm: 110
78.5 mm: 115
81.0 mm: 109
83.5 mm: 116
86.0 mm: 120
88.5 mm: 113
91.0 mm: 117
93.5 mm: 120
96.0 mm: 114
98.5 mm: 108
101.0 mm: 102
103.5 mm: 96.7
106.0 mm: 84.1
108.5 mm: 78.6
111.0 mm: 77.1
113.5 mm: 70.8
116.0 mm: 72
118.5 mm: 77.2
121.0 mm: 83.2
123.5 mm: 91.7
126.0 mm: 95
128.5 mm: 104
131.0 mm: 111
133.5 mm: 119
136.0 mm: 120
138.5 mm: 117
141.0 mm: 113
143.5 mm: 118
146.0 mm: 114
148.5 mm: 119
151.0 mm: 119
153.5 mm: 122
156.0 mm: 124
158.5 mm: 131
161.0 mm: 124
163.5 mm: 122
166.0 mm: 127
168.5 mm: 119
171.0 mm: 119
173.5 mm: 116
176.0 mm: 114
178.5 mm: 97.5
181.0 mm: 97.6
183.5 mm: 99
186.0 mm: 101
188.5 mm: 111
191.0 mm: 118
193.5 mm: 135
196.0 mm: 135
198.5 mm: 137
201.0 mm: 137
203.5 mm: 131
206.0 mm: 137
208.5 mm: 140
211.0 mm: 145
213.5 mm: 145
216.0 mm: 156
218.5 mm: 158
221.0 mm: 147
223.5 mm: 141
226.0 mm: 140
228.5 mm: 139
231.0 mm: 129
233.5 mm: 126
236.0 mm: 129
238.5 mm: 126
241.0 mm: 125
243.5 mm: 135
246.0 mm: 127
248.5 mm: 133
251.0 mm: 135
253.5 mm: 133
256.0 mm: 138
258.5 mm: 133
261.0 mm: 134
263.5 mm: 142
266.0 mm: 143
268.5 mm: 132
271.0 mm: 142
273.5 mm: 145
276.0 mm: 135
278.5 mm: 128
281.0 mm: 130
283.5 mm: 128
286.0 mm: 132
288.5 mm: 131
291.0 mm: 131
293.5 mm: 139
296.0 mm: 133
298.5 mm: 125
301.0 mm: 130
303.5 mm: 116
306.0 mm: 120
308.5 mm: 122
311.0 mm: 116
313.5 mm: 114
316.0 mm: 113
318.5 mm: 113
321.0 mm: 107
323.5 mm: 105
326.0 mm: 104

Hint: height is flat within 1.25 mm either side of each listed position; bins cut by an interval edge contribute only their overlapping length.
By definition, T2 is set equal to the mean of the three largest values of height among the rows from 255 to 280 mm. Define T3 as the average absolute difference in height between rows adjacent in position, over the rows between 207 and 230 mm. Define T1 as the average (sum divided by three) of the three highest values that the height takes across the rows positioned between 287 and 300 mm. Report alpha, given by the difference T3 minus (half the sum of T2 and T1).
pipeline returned -134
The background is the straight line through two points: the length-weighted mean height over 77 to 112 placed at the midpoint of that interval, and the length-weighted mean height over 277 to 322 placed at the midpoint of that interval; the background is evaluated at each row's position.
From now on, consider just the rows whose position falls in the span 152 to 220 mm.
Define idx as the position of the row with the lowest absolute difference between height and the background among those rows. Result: 176.0 mm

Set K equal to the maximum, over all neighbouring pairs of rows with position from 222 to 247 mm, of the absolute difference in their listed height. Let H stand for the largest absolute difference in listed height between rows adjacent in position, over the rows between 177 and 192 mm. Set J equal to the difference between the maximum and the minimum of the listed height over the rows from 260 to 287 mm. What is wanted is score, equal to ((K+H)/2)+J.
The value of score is 27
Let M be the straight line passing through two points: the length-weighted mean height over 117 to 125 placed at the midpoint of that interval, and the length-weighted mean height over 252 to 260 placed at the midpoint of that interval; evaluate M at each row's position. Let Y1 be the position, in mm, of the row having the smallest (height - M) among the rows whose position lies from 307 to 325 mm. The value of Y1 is 323.5 mm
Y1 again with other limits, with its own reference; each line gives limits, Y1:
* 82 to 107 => 106.0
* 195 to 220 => 203.5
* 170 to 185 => 181.0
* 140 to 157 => 146.0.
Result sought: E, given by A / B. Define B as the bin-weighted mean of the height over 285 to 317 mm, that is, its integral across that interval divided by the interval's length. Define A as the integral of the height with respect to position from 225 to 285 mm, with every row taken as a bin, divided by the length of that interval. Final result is 1.07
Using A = 134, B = 125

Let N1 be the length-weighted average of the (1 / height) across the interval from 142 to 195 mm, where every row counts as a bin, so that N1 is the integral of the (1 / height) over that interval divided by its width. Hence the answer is 0.0086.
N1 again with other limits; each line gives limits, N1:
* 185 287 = 0.0075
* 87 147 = 0.0102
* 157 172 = 0.0081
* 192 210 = 0.0074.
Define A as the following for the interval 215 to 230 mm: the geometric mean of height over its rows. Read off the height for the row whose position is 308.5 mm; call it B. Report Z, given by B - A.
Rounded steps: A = 147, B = 122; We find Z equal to -25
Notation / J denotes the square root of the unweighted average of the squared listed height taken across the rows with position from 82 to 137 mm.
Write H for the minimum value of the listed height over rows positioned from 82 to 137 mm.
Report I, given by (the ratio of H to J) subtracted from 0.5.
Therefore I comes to -0.20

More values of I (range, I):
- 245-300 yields -0.43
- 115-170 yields -0.14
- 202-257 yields -0.41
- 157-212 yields -0.29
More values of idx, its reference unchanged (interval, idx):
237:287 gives 283.5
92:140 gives 98.5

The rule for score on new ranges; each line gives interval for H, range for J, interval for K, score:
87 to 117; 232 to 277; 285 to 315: 33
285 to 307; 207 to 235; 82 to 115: 45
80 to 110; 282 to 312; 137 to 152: 32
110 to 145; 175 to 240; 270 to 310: 72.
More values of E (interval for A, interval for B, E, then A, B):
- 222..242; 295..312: 1.07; 132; 123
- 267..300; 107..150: 1.35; 133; 99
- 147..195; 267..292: 0.87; 117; 134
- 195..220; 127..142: 1.25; 142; 114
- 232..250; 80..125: 1.33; 129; 97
